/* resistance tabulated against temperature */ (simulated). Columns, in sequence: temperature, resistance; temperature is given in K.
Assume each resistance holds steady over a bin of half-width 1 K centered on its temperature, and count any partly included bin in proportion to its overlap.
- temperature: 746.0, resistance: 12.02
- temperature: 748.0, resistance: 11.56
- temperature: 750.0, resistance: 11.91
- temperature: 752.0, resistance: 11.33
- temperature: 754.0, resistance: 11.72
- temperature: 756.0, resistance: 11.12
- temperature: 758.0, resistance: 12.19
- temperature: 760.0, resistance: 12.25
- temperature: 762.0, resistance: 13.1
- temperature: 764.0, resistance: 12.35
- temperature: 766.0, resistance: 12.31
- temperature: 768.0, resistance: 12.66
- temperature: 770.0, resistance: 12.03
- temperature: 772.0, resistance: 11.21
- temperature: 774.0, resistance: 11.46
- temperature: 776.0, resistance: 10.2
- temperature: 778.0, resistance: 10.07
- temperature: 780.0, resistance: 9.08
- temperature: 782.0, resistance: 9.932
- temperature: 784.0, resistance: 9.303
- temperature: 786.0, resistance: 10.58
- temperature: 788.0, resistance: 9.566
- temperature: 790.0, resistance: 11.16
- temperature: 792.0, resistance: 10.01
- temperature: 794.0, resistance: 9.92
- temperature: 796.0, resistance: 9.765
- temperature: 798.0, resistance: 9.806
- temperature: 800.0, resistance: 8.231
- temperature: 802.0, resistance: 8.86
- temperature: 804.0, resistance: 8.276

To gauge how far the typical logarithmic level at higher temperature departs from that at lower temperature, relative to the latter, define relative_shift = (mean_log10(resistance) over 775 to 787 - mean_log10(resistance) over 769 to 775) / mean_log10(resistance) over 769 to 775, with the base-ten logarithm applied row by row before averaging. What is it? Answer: -0.066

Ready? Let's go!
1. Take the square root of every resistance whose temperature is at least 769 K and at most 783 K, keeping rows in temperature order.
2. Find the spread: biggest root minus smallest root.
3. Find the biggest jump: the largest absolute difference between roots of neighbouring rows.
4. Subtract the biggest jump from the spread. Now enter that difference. 0.26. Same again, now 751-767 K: 0.13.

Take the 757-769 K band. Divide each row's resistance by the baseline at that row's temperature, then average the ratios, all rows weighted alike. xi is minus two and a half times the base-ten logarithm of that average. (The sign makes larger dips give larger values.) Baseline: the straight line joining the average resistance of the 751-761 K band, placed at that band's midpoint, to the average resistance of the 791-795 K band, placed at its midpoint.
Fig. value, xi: -0.099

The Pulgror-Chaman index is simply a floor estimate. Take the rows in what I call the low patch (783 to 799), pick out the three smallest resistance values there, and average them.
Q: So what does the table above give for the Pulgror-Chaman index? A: 9.5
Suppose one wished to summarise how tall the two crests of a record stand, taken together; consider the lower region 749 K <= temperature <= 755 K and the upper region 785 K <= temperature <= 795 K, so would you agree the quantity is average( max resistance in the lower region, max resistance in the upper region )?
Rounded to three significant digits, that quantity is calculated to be 11.5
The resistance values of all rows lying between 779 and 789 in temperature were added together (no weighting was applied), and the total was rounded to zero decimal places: 48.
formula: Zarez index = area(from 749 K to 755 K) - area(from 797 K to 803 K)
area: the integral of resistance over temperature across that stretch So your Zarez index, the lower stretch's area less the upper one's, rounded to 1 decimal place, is 16.1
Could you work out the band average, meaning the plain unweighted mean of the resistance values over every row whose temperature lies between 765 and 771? 12.3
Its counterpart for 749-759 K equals 11.7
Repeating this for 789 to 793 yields 10.6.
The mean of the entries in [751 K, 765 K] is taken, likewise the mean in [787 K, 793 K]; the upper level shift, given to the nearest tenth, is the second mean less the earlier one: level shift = -1.8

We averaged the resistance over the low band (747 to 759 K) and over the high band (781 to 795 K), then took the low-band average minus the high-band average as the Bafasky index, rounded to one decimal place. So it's 1.6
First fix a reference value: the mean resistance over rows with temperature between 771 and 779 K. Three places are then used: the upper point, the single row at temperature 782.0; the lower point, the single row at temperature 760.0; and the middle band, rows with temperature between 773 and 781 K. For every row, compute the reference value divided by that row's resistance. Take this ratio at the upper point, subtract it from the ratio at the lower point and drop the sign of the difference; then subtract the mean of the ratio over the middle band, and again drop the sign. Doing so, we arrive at 0.85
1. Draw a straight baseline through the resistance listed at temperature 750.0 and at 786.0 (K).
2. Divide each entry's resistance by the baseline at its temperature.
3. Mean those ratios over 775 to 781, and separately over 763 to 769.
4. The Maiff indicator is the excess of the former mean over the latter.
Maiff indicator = -0.20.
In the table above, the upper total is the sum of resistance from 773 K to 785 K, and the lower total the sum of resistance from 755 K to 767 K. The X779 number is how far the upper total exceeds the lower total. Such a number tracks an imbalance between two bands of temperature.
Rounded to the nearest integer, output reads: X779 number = -13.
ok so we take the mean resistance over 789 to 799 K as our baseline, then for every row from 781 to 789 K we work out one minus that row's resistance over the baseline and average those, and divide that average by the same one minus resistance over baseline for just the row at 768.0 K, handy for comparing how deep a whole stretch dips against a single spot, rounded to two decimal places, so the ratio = -0.11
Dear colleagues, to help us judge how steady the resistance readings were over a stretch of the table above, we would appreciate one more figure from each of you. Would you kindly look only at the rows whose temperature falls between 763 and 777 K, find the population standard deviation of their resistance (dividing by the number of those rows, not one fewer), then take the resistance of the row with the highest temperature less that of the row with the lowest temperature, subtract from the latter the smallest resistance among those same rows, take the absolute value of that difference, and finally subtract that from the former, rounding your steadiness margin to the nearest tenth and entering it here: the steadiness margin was -11.6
